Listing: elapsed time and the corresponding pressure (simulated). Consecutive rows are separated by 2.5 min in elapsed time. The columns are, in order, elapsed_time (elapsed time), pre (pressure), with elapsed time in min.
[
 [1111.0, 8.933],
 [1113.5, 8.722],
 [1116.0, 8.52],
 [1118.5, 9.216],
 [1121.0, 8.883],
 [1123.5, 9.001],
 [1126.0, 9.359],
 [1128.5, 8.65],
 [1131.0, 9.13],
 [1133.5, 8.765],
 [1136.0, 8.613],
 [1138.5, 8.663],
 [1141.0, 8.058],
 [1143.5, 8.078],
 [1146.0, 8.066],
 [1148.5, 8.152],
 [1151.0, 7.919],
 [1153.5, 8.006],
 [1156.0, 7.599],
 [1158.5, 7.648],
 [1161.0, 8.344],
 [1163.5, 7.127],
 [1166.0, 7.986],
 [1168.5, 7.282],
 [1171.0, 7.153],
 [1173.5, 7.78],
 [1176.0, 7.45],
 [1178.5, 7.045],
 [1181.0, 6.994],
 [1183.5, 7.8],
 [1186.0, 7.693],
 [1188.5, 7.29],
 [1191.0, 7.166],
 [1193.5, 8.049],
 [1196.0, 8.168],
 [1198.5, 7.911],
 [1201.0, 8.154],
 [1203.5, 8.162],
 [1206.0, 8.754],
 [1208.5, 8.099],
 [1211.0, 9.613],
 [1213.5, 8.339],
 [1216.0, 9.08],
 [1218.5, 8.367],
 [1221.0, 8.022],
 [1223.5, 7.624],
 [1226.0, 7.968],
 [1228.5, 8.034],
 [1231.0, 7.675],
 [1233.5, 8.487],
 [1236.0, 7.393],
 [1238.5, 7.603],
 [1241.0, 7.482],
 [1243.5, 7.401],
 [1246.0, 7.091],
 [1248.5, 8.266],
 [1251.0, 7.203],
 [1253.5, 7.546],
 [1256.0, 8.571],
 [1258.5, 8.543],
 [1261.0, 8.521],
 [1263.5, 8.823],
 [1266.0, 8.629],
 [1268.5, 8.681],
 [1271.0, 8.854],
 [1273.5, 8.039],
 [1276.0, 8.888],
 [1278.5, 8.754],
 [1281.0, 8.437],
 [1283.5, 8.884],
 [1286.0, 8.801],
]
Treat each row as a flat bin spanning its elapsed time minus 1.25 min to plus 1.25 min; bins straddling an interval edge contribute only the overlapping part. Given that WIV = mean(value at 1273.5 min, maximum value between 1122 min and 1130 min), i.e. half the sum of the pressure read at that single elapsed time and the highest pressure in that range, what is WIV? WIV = 8.7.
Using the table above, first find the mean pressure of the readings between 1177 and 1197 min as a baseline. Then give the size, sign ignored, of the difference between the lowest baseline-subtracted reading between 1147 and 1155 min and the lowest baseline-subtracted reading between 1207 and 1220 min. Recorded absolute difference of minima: 0.2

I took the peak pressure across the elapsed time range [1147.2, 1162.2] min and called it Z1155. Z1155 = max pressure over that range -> 8.344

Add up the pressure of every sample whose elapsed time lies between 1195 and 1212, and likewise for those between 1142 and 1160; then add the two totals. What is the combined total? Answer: 114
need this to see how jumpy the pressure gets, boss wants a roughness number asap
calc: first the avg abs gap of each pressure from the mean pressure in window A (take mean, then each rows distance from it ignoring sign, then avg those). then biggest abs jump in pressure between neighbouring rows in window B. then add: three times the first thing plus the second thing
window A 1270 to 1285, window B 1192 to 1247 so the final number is 2.32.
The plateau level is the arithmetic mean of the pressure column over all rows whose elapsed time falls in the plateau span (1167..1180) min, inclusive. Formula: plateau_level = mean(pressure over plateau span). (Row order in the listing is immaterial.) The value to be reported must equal 7.3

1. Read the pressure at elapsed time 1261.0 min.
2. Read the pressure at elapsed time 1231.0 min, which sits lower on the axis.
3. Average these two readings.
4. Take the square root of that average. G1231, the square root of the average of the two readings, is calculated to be 2.85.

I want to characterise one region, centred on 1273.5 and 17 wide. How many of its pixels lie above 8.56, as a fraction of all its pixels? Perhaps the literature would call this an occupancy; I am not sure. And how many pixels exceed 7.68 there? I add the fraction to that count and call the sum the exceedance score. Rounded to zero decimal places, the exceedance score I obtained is 8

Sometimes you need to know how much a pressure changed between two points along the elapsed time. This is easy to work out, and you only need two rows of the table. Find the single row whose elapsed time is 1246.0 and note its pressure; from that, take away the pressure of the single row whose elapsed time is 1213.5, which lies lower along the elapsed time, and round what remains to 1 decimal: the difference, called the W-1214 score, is -1.2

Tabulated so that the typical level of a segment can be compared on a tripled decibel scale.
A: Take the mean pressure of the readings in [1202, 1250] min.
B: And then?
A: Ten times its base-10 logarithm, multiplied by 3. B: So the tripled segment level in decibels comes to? 27.2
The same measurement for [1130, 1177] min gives 27.1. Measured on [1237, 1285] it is 27.4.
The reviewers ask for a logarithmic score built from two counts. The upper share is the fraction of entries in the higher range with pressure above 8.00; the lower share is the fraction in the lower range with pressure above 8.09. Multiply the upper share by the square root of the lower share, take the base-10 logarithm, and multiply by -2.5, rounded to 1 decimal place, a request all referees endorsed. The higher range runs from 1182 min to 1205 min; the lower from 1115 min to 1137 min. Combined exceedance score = 0.9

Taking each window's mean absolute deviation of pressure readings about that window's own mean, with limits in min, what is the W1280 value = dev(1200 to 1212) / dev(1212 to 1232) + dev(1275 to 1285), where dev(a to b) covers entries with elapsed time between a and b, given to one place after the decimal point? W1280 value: 1.6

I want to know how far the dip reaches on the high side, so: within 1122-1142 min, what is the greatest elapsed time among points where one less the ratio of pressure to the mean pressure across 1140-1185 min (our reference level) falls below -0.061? 1138.5 min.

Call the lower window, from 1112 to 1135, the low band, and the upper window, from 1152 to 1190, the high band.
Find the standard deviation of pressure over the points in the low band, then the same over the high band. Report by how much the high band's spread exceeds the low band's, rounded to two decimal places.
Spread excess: 0.12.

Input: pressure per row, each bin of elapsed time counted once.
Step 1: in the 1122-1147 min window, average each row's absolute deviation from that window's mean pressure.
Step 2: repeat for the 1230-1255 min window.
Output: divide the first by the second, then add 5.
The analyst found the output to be 6.1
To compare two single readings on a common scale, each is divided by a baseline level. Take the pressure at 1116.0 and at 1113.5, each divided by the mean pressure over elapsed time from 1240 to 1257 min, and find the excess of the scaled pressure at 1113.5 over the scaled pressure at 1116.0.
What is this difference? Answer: 0.026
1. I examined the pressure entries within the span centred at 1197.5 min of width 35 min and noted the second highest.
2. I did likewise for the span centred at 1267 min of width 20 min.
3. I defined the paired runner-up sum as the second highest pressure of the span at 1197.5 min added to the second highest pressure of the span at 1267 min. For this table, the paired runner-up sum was 17.61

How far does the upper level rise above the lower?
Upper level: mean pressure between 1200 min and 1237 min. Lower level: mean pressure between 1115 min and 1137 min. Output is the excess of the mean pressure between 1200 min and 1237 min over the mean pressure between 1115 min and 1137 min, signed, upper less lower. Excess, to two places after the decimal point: -0.65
